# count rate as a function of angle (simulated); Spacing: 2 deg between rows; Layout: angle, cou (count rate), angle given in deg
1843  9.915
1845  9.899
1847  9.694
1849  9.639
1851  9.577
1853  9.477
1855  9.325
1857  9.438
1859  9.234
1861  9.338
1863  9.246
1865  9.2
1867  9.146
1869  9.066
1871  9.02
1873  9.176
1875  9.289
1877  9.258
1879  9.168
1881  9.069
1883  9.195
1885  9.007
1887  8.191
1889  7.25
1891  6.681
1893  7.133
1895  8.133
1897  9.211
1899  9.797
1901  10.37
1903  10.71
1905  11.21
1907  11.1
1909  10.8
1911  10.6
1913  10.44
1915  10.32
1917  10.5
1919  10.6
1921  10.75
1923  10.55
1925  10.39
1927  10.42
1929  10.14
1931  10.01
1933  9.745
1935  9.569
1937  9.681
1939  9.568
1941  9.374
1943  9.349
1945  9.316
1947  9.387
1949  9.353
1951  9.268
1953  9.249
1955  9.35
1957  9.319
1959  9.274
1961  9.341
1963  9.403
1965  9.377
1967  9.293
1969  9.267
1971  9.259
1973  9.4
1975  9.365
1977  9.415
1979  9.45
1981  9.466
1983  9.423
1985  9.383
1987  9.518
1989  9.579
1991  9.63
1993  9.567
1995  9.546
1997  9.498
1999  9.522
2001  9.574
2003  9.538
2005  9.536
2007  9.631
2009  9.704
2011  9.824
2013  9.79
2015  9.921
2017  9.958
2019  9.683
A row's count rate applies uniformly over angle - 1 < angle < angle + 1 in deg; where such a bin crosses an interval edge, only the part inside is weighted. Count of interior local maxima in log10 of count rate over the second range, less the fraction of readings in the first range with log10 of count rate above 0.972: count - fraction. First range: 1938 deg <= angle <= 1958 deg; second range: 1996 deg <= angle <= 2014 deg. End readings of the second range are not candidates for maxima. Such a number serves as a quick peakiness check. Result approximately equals 1.80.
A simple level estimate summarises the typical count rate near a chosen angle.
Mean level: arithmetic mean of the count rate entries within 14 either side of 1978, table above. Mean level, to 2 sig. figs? 9.4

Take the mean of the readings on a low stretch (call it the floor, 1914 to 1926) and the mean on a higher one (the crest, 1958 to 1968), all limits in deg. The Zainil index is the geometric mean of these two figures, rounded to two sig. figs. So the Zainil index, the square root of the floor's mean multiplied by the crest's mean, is 9.9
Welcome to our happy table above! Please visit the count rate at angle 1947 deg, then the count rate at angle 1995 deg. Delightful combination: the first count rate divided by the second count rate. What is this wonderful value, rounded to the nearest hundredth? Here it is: 0.98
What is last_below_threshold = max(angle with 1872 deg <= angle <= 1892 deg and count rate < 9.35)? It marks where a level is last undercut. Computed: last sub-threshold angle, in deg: 1891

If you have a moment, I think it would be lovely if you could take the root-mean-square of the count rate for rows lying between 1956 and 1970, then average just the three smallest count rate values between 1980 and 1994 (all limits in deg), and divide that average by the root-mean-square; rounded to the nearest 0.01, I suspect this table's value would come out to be 1.01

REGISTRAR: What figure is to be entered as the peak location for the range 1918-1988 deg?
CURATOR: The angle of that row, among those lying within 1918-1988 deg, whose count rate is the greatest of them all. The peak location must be 1921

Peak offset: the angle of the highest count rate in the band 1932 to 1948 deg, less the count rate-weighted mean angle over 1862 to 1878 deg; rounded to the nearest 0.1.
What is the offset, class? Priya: 63.0 deg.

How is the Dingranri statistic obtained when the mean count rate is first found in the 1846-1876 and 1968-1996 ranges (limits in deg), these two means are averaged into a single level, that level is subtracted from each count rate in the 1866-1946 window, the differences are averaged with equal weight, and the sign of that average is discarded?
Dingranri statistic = 0.20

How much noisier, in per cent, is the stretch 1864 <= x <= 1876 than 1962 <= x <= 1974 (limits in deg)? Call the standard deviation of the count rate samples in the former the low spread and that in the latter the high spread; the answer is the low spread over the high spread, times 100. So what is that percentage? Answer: 143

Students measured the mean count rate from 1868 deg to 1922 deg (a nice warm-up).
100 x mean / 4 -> 237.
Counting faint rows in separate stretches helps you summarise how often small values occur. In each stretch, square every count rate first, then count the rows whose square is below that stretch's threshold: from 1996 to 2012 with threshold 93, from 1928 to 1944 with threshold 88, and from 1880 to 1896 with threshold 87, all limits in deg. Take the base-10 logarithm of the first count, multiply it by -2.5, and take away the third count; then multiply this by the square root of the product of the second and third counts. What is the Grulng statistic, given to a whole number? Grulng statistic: -40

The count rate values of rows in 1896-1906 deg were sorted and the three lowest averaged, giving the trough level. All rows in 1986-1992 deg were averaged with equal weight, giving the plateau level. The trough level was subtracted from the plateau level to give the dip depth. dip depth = -0.22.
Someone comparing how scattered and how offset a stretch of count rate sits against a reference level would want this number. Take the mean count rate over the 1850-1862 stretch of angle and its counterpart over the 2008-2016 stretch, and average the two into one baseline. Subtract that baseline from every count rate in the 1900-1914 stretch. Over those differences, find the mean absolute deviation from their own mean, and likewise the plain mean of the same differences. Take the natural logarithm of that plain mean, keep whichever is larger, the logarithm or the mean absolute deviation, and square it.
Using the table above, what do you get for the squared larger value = 0.06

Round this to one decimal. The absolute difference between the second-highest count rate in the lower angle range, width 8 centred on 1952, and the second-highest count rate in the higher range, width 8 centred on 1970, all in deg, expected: 0.1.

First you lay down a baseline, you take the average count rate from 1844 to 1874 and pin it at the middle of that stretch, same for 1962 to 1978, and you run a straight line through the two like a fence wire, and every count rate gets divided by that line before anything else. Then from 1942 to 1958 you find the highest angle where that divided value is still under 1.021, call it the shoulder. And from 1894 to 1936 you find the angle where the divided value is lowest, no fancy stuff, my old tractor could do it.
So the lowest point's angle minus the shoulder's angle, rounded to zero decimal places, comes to -62 deg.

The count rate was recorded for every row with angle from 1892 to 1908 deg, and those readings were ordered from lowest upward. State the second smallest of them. 8.133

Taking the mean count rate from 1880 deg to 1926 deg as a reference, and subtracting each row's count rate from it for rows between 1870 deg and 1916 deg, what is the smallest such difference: -1.6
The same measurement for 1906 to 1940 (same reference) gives -1.4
